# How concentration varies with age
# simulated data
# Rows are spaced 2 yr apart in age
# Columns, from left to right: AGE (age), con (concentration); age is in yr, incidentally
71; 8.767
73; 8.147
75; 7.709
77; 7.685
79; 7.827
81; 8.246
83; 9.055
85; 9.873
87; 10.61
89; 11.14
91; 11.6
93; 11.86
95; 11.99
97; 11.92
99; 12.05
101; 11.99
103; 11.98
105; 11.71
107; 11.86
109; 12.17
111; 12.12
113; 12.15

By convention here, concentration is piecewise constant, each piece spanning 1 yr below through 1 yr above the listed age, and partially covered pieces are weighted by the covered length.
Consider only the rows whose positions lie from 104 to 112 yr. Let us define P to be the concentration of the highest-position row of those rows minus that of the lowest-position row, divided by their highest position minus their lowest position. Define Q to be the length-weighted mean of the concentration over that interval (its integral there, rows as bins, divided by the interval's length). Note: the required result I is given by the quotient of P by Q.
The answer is 0.006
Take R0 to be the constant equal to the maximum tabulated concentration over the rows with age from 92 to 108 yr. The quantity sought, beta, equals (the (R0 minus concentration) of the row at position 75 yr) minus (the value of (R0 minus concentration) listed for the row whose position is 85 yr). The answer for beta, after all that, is 2.2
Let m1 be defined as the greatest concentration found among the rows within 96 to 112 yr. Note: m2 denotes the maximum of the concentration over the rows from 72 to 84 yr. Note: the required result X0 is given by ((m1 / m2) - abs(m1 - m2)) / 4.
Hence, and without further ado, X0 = -0.44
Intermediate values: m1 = 12.17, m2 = 9.055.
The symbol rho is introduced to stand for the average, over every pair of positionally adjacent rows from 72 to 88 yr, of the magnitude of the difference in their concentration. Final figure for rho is 0.48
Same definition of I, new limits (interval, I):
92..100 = 0.003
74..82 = 0.011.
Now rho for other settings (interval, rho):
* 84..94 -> 0.50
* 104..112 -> 0.17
